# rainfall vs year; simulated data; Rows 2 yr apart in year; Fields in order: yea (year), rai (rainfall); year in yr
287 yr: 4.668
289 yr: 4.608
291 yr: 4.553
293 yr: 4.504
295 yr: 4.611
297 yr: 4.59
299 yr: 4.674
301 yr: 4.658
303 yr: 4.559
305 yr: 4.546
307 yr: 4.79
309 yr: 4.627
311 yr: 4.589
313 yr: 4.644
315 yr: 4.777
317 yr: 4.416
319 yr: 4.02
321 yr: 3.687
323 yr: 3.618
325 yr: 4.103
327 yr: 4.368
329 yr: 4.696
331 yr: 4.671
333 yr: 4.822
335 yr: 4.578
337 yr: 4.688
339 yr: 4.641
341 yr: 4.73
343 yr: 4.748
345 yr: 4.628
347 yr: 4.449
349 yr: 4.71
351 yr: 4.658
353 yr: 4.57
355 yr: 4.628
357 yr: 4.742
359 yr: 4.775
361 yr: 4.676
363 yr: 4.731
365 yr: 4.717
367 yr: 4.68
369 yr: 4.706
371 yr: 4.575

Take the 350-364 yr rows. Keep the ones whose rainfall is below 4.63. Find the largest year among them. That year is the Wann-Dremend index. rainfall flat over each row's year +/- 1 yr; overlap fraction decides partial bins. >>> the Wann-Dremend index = 355 yr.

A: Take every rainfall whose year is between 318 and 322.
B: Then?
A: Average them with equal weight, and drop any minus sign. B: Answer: 3.85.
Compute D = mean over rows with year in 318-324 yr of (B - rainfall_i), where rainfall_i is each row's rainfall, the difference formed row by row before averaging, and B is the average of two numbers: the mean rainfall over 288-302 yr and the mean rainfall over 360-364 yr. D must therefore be 0.88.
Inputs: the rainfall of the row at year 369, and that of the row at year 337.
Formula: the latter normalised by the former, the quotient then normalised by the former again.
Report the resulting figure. 0.212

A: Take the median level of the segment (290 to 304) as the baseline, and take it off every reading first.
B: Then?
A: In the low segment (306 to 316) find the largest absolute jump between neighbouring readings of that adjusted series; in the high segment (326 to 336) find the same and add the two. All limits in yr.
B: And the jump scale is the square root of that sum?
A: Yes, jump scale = 0.70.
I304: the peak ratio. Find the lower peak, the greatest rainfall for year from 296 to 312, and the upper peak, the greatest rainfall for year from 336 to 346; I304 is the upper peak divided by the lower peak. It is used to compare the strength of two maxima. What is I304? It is 0.99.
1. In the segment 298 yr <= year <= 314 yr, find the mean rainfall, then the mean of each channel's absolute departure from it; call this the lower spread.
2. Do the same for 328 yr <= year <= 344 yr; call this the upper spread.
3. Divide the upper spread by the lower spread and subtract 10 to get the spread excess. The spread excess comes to -9.1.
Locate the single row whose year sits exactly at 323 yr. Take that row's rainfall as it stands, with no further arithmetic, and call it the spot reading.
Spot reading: 3.618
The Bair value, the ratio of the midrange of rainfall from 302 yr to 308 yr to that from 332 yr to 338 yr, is 0.99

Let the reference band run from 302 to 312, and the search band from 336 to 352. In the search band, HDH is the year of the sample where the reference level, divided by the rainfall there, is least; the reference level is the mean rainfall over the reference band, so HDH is 343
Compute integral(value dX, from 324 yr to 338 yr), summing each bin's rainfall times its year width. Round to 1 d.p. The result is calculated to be 63.9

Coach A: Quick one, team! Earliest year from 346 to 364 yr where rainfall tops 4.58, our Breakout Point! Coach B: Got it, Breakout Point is 349 yr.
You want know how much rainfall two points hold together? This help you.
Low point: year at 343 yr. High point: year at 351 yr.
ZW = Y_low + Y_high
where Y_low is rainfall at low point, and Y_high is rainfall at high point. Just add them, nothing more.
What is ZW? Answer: 9.41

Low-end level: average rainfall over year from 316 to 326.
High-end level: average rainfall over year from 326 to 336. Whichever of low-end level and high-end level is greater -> 4.63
